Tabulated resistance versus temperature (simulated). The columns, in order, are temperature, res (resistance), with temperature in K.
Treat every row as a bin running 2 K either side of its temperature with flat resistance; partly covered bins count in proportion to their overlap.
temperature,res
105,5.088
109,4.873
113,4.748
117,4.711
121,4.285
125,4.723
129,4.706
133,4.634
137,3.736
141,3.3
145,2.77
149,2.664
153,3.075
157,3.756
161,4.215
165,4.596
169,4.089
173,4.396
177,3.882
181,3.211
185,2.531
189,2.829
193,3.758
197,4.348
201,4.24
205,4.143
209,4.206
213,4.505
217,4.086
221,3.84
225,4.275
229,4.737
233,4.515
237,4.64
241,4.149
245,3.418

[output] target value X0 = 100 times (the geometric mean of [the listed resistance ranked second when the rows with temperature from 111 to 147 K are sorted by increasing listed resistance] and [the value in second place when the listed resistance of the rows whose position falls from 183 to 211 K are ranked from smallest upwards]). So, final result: 306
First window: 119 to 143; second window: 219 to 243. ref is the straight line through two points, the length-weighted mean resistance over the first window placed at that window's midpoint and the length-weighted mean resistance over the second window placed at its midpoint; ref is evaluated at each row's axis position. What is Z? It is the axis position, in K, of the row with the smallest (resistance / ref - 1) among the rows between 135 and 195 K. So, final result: 185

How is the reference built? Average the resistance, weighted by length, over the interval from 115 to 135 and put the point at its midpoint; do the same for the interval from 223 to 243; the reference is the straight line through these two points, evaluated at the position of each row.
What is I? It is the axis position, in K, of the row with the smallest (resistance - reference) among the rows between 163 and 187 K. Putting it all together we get 185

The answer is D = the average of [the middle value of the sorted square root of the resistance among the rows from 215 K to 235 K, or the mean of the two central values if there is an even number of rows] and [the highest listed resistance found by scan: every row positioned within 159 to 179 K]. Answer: 3.33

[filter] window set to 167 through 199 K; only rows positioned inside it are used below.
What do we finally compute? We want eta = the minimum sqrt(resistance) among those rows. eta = 1.59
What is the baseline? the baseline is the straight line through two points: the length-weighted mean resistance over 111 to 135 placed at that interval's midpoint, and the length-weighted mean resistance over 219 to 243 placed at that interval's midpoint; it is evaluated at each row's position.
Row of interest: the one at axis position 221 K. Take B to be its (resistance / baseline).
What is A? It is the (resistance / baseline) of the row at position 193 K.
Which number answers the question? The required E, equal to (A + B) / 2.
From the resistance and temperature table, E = 0.86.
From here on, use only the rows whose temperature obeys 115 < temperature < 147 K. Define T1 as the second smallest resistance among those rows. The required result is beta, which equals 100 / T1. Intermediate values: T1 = 3.3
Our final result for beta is 30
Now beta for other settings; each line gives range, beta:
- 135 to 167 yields 36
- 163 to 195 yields 35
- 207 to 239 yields 24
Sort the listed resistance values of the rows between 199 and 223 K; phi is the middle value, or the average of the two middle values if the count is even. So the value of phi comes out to 4.2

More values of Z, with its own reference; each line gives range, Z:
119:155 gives 149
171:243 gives 185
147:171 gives 149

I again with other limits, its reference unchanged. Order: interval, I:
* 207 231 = 221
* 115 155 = 149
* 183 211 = 185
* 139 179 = 149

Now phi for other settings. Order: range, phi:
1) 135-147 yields 3.3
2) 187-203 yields 4.0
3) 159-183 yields 4.2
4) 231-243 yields 4.5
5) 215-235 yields 4.3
